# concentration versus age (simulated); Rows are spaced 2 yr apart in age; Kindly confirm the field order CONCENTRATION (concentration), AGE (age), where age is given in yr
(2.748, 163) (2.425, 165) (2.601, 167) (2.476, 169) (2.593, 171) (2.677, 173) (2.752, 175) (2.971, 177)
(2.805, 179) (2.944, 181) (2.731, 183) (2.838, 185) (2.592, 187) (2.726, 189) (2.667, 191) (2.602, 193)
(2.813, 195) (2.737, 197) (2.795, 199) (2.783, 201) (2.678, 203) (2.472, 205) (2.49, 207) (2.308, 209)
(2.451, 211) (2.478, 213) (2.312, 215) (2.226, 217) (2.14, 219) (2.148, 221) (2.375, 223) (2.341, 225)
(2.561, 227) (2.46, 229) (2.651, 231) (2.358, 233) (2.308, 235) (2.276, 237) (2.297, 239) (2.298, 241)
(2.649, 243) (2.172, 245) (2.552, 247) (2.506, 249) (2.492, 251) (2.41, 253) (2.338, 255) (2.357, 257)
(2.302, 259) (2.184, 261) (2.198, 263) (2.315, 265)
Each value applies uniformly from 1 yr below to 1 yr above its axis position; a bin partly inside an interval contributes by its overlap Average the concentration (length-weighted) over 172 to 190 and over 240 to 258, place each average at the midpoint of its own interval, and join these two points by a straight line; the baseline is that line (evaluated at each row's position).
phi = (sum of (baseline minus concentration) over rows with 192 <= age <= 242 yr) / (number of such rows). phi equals 0.14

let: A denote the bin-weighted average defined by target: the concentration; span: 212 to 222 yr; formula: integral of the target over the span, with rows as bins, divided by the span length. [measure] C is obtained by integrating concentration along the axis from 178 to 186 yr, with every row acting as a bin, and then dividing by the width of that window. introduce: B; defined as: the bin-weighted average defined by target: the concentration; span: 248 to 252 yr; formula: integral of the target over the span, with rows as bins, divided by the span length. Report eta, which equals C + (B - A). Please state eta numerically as 3.07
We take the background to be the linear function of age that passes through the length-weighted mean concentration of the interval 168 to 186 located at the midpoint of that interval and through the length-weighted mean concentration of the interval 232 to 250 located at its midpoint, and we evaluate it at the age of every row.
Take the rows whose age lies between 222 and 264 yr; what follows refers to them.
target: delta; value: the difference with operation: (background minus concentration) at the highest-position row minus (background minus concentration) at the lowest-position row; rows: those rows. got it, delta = -0.06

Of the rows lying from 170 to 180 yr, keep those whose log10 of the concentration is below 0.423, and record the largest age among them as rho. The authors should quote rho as 171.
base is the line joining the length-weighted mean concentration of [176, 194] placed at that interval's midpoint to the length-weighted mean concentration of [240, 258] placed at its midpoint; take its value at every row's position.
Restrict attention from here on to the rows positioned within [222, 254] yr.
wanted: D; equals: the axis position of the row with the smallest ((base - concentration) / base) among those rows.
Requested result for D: 243 yr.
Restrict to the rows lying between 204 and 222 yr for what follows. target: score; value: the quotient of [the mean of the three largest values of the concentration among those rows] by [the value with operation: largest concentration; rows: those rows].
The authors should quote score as 0.996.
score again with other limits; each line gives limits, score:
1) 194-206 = 0.994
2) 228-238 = 0.939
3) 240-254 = 0.970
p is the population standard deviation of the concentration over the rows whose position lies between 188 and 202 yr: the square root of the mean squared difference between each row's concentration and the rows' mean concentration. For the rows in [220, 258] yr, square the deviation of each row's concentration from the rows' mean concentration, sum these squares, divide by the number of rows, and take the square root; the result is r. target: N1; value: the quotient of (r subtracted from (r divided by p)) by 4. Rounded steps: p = 0.07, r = 0.139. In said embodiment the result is 0.46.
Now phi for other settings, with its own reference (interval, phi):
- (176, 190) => -0.03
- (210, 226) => 0.28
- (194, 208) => -0.01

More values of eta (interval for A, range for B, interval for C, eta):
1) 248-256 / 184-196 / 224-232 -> 2.77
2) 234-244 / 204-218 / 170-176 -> 2.70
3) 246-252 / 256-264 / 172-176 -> 2.46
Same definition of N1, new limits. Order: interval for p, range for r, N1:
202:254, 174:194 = 0.18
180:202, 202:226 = 0.34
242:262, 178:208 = 0.18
